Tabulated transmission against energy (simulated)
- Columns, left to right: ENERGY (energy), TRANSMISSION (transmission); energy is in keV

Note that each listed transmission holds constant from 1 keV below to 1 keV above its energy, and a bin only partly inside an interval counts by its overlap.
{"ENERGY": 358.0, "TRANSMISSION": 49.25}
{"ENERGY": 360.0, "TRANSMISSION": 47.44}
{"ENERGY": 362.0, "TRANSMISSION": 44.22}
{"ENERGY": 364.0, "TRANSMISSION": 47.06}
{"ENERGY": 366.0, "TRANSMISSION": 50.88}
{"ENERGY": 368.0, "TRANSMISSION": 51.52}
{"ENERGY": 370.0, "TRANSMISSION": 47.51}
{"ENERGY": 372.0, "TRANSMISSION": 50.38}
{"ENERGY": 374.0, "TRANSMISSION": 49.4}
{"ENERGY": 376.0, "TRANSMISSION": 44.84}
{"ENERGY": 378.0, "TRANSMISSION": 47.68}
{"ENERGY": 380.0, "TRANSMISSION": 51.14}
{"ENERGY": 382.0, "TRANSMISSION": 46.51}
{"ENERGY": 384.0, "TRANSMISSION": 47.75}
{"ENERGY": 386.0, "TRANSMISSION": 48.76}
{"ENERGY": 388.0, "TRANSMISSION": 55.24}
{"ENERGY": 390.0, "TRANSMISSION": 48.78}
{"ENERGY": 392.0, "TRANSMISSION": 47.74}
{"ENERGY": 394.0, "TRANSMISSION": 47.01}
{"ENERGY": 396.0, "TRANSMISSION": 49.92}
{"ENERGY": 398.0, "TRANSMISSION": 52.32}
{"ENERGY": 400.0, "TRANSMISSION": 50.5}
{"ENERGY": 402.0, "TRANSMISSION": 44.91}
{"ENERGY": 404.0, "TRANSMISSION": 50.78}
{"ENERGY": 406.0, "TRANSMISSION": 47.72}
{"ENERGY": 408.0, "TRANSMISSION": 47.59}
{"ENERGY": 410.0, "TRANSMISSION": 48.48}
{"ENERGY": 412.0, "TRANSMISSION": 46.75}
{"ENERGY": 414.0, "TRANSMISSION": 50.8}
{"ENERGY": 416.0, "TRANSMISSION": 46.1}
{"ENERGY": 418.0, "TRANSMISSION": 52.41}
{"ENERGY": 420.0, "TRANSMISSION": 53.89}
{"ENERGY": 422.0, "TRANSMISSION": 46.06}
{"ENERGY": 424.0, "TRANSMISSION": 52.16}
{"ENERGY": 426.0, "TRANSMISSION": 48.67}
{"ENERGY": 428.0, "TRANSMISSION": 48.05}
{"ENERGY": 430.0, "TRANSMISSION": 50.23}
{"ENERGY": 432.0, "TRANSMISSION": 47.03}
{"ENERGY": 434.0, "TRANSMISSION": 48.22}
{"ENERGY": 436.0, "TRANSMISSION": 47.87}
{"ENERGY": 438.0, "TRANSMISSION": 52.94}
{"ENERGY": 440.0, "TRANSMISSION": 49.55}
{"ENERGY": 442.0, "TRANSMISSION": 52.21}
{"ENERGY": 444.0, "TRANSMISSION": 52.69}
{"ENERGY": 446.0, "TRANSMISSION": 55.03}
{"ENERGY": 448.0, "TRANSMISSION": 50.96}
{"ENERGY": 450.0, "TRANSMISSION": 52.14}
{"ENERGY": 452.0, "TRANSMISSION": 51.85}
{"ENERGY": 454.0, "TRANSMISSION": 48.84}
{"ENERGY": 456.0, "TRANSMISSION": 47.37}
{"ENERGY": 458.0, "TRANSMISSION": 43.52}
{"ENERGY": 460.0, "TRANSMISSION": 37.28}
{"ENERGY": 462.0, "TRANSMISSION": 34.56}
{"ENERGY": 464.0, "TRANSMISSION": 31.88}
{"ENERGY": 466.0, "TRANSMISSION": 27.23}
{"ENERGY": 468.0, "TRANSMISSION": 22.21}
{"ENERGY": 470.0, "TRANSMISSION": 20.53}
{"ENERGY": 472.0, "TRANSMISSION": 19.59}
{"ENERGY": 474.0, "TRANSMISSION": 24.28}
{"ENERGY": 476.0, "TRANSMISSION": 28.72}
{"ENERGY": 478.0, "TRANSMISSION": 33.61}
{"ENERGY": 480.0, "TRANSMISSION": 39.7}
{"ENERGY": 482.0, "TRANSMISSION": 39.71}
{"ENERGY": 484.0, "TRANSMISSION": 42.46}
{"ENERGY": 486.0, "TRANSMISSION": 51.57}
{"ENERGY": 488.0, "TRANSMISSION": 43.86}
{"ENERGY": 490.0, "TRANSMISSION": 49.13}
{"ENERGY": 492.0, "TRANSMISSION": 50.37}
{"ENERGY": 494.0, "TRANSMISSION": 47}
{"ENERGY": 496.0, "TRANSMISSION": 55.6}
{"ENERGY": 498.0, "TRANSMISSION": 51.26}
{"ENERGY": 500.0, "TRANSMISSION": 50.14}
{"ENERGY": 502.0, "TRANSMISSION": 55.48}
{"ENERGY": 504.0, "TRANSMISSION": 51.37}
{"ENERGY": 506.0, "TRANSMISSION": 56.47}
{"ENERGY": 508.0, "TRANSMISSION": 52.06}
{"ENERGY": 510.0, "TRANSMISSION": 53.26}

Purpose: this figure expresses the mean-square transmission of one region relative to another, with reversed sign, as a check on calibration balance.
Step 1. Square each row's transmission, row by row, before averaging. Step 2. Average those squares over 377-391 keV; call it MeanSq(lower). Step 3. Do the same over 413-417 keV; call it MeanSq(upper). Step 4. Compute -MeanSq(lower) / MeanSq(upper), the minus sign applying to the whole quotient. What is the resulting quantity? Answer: -1.04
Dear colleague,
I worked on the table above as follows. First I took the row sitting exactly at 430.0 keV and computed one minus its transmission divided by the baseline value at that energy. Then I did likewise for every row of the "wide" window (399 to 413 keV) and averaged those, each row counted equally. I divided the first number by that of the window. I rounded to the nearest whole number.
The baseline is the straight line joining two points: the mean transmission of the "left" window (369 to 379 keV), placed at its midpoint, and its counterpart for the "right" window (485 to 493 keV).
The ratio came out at -26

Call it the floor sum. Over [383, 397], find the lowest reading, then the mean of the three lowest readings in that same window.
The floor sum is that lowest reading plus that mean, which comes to 95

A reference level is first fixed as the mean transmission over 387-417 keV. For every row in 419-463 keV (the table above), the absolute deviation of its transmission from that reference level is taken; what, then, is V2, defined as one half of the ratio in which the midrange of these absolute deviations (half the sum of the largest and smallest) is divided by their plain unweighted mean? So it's 1.05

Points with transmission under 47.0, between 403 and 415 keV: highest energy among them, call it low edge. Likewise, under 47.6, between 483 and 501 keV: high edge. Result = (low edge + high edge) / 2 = 453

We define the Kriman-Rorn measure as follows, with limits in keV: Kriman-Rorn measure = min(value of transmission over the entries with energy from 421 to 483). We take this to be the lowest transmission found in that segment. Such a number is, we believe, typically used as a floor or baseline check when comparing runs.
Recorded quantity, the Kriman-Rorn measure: 19.59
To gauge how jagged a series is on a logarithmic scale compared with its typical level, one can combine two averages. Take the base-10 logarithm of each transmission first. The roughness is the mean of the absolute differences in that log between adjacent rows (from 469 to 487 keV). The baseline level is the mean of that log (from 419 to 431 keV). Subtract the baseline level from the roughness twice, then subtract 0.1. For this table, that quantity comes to -3.44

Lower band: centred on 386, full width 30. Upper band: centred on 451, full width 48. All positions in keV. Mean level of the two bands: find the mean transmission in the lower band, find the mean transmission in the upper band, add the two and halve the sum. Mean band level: 45.8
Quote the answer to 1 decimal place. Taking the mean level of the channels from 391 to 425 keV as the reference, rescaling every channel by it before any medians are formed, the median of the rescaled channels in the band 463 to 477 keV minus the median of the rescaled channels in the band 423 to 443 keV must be -0.5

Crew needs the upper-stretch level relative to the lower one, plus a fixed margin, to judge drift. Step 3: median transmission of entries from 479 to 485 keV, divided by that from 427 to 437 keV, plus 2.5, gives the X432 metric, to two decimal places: 3.33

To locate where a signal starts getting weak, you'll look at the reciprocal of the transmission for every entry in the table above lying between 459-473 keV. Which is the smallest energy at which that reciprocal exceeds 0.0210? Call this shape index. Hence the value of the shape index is 460.0 keV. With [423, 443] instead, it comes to 432.0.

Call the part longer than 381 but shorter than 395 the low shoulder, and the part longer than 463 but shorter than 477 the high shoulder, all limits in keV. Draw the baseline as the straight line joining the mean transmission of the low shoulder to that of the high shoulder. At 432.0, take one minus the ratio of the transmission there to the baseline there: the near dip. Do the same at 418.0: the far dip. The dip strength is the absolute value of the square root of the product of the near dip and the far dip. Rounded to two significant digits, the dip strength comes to 0.31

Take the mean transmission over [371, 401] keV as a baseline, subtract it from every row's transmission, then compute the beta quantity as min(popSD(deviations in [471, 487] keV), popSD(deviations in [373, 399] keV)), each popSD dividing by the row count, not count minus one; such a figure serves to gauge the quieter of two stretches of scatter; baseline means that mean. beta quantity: 2.60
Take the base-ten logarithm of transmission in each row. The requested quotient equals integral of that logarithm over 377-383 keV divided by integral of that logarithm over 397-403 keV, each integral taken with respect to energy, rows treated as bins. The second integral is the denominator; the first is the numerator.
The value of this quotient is 1.00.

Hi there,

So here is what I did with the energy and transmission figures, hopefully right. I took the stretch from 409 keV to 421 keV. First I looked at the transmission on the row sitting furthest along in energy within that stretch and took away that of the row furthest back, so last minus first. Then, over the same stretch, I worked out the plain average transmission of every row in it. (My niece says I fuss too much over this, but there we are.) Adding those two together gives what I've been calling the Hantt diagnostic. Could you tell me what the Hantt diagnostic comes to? 55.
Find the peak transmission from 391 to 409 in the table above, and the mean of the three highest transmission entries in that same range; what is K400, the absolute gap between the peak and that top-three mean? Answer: 1.1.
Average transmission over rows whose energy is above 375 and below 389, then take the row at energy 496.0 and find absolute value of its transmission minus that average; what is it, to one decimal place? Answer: 6.8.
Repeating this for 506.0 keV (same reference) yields 7.6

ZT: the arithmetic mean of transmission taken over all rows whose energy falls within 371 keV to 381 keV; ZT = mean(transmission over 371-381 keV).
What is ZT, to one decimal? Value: 48.7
